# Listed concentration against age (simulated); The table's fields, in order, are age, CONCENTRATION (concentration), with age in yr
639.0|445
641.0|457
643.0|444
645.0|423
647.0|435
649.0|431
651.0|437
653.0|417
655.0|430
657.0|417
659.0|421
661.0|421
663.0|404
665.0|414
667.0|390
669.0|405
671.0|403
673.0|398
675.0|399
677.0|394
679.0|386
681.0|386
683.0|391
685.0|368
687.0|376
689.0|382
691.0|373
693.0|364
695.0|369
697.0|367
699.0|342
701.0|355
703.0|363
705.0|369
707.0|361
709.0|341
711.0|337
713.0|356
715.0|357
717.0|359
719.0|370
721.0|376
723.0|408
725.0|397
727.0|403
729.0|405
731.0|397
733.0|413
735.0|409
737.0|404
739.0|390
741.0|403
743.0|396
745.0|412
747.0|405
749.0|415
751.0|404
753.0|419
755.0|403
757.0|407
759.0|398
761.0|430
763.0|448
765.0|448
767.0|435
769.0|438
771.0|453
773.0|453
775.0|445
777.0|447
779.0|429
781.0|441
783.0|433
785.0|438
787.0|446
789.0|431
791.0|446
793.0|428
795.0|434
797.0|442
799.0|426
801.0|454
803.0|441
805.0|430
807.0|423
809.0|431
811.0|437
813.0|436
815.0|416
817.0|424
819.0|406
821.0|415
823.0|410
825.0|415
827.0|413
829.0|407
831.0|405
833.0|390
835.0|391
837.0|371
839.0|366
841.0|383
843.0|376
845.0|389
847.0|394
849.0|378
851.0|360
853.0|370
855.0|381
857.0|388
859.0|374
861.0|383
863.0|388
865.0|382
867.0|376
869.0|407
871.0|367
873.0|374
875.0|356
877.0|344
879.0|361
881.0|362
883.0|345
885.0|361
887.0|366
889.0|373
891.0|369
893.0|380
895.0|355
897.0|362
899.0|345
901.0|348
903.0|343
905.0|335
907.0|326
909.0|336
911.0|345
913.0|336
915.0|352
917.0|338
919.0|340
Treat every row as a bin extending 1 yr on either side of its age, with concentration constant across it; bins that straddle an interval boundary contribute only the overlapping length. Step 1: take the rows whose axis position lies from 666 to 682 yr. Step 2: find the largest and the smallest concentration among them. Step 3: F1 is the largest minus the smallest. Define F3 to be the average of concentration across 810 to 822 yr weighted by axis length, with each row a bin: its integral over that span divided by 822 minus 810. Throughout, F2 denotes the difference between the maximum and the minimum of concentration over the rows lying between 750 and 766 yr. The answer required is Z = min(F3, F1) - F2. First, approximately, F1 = 19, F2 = 50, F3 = 422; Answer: -31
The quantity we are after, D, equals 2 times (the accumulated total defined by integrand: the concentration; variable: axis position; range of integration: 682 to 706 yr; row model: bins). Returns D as 17676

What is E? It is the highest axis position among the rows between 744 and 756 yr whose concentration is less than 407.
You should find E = 755.0 yr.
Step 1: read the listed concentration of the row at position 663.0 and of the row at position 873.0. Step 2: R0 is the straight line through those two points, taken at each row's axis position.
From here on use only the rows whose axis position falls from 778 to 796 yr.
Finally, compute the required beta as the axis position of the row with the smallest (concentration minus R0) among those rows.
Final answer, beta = 779.0 yr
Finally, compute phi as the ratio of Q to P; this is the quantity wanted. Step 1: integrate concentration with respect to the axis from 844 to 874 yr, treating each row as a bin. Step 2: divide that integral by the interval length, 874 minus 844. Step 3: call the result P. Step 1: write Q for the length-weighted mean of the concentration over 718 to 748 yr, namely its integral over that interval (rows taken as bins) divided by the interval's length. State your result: 1.05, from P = 381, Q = 399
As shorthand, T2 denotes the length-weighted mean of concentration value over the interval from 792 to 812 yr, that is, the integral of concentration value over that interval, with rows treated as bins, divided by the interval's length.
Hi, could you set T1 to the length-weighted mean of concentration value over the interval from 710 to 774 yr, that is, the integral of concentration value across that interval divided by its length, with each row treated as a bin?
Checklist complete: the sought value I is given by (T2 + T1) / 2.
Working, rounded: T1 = 405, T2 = 435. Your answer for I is 420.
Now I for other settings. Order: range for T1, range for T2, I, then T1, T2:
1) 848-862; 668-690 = 383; 376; 390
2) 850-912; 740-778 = 394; 363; 424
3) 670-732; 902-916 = 357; 376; 339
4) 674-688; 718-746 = 392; 386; 399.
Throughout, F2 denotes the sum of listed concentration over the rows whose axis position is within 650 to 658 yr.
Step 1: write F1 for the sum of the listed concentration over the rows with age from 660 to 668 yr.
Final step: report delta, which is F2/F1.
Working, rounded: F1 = 1629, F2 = 1701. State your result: 1.04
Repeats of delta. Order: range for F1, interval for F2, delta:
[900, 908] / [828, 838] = 1.45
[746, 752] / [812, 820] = 1.37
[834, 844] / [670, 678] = 0.84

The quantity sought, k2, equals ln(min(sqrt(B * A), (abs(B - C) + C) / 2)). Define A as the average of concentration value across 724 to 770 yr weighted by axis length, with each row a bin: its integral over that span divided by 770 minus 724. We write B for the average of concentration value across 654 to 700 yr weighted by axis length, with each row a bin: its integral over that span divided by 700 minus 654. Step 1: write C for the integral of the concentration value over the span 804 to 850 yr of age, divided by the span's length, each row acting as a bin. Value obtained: 5.342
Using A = 412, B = 391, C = 405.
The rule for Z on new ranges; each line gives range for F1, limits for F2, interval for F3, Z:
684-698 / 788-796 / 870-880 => 0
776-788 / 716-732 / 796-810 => -31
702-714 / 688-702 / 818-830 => -8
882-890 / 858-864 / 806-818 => 14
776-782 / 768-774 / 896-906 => 3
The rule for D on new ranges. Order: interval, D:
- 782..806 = 20996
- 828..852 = 18440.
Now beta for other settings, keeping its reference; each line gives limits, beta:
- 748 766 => 759.0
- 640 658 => 653.0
